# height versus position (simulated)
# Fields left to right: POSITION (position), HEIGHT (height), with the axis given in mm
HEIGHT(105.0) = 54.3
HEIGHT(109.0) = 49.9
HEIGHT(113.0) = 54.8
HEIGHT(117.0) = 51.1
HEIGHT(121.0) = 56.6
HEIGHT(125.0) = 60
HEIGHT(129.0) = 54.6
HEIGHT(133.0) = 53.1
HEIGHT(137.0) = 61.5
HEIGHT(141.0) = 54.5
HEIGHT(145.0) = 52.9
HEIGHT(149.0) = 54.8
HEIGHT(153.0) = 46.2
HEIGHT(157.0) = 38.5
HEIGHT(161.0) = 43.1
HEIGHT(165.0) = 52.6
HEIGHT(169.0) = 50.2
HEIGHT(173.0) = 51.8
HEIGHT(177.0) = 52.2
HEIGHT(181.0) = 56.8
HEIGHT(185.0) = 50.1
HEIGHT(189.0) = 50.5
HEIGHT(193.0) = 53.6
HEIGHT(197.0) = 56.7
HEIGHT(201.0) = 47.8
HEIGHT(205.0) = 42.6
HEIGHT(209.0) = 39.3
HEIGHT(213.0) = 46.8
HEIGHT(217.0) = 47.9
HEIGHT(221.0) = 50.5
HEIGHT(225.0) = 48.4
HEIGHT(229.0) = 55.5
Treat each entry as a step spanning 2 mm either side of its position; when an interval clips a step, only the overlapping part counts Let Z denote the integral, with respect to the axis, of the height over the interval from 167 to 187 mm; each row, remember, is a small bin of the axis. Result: 1044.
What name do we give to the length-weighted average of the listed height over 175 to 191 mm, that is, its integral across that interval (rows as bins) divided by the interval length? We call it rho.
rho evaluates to 52.4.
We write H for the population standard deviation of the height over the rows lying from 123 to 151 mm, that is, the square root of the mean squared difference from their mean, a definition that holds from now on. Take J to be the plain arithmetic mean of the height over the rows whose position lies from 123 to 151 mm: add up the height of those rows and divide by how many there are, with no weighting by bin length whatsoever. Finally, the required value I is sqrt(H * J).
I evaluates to 13.3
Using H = 3.2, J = 56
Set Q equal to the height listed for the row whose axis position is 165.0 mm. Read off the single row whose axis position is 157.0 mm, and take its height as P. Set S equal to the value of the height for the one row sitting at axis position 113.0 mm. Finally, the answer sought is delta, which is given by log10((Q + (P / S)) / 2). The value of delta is 1.43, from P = 38.5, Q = 52.6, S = 54.8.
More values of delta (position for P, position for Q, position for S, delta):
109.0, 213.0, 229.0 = 1.38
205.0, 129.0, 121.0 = 1.44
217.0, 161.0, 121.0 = 1.34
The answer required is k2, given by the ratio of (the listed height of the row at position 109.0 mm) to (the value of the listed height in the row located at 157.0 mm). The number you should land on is 1.30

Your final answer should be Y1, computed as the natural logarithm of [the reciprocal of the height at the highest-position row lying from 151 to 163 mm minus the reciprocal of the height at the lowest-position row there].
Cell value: -6.5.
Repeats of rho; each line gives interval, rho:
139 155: 52.1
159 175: 49.4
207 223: 46.1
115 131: 55.6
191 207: 50.2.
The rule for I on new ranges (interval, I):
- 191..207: 16.5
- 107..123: 12.0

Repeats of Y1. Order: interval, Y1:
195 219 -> -5.7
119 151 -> -7.5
